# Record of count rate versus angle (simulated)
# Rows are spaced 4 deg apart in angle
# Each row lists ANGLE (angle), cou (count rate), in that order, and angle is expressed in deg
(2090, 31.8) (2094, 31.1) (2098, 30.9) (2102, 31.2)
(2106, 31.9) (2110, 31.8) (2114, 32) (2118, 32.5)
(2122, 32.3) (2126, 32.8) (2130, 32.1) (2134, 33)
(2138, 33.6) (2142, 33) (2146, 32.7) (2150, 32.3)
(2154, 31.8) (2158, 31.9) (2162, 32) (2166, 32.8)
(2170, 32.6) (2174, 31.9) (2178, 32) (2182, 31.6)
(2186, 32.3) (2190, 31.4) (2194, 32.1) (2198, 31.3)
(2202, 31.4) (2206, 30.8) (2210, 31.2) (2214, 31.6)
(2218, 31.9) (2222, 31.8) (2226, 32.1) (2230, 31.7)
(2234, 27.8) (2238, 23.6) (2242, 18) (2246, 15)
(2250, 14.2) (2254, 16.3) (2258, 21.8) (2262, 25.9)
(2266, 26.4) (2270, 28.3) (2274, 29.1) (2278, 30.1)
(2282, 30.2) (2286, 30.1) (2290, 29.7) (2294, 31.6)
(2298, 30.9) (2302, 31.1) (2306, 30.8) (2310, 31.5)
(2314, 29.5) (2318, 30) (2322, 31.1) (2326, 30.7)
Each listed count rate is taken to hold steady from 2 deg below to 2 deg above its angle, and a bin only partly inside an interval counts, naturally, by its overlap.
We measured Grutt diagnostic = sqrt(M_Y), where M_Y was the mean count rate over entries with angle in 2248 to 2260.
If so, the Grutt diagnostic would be 4.2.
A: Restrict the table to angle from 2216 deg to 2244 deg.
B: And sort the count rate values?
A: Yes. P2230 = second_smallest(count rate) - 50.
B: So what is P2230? -26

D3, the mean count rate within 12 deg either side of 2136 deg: 32.9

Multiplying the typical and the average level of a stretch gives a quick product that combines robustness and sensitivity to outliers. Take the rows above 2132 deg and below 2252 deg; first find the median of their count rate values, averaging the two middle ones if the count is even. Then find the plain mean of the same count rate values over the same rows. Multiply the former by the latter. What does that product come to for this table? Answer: 955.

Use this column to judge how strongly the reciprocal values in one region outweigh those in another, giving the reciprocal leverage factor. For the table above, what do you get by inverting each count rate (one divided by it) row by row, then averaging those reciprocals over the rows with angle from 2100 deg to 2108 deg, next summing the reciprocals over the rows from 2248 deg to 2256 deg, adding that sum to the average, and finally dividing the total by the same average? 5.2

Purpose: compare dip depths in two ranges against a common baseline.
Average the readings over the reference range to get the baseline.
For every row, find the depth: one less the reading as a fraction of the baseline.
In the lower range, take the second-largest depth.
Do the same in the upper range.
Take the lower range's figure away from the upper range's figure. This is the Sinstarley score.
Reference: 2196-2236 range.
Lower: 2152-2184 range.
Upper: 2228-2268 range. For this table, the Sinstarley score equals 0.54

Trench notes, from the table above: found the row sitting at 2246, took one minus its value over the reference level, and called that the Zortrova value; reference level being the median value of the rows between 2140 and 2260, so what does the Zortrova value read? 0.53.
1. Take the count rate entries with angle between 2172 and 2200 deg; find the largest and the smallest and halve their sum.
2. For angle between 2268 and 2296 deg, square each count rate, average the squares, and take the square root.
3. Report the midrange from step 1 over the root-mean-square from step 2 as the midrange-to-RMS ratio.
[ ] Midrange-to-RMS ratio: 1.06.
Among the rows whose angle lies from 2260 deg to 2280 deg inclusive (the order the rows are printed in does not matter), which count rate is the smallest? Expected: 25.9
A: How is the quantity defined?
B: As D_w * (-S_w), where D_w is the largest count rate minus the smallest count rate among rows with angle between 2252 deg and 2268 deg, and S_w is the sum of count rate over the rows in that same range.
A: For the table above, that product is -913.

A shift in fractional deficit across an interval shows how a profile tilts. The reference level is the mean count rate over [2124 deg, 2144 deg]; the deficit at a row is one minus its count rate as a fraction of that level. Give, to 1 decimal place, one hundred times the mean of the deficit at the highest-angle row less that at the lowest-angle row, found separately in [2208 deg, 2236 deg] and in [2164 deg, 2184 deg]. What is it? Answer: 7.0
